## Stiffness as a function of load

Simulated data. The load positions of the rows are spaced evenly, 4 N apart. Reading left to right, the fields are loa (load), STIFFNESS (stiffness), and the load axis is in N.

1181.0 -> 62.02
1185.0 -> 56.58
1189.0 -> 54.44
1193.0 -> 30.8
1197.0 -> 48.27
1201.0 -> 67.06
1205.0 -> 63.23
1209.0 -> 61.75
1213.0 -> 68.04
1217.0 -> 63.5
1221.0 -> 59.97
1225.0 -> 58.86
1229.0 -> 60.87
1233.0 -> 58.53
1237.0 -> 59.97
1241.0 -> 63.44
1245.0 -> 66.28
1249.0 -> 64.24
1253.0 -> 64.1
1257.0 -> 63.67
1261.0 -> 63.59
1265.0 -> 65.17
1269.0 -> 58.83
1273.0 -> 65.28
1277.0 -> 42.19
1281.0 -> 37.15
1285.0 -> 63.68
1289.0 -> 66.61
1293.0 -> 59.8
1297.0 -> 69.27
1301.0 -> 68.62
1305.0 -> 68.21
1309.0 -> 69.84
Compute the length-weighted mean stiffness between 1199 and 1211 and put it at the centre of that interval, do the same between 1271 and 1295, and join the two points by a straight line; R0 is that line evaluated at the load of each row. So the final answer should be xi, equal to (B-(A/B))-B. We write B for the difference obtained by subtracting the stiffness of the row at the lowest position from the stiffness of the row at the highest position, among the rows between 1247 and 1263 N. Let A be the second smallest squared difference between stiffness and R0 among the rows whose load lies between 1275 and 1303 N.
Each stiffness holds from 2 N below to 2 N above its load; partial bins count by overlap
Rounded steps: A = 66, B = -1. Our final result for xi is 101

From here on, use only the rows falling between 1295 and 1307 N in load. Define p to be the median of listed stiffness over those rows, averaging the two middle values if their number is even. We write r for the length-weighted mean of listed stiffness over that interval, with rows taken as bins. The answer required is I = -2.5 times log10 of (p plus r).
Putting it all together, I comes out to -5.34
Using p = 69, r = 68.7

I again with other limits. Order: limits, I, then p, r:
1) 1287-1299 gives -5.30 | 67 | 65.2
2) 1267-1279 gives -5.14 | 59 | 55.4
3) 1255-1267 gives -5.27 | 64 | 64.1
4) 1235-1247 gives -5.26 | 63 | 63.2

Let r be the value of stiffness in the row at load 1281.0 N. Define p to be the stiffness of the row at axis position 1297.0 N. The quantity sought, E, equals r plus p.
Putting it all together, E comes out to 106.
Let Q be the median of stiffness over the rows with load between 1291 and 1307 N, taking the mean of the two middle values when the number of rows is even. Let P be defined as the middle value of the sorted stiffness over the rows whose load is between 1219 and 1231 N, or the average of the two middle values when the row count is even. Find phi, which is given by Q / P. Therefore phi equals 1.14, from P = 60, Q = 68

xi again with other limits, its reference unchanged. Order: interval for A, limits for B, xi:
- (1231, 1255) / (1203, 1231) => 3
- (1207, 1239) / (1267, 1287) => 0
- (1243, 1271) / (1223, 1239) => -21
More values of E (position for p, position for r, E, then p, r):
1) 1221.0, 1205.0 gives 123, 59.97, 63.23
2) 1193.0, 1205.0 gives 94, 30.8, 63.23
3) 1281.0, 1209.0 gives 99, 37.15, 61.75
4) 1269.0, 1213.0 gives 127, 58.83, 68.04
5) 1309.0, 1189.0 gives 124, 69.84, 54.44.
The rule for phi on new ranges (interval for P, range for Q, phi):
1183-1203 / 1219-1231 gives 1.10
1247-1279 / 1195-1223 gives 0.99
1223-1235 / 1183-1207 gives 0.94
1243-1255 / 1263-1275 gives 1.01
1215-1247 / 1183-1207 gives 0.92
